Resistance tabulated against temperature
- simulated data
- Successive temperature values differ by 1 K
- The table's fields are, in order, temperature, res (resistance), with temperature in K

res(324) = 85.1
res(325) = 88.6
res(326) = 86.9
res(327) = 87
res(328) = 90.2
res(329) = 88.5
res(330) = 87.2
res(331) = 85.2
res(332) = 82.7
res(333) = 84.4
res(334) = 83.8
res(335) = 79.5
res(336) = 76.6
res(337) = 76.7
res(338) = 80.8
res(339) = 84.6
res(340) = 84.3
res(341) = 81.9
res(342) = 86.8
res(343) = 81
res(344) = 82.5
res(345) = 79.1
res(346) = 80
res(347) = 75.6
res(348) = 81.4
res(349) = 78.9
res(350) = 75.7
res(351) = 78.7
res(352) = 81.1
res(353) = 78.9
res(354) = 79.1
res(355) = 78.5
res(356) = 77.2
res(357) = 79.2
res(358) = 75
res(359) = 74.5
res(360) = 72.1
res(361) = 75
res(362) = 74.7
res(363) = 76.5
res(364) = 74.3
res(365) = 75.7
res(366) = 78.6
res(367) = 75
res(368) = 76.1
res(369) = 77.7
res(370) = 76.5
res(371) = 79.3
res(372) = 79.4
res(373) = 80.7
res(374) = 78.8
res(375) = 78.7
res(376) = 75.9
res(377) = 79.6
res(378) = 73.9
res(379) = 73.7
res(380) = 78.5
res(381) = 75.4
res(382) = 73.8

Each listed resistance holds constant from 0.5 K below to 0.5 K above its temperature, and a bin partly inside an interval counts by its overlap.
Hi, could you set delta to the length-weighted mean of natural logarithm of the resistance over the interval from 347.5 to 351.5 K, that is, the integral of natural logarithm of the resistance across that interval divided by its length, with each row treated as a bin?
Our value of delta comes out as 4.36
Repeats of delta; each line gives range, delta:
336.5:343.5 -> 4.41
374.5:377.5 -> 4.36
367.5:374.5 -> 4.36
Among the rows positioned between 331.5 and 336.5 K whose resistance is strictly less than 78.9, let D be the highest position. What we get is 336 K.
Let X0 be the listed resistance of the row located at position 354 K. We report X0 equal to 79.1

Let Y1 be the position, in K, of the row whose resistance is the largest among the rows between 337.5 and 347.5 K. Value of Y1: 342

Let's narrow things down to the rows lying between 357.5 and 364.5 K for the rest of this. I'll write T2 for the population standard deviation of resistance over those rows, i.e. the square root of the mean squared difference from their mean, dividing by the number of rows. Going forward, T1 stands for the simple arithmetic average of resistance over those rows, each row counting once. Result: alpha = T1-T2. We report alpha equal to 73.4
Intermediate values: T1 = 75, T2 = 1.21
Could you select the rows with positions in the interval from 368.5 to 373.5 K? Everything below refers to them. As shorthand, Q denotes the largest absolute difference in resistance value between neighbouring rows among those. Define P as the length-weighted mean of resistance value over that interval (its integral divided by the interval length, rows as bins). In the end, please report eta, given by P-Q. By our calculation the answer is 75.9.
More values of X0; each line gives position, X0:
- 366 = 78.6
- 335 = 79.5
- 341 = 81.9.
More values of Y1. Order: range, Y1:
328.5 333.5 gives 329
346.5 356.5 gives 348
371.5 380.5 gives 373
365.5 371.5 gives 371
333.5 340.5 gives 339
